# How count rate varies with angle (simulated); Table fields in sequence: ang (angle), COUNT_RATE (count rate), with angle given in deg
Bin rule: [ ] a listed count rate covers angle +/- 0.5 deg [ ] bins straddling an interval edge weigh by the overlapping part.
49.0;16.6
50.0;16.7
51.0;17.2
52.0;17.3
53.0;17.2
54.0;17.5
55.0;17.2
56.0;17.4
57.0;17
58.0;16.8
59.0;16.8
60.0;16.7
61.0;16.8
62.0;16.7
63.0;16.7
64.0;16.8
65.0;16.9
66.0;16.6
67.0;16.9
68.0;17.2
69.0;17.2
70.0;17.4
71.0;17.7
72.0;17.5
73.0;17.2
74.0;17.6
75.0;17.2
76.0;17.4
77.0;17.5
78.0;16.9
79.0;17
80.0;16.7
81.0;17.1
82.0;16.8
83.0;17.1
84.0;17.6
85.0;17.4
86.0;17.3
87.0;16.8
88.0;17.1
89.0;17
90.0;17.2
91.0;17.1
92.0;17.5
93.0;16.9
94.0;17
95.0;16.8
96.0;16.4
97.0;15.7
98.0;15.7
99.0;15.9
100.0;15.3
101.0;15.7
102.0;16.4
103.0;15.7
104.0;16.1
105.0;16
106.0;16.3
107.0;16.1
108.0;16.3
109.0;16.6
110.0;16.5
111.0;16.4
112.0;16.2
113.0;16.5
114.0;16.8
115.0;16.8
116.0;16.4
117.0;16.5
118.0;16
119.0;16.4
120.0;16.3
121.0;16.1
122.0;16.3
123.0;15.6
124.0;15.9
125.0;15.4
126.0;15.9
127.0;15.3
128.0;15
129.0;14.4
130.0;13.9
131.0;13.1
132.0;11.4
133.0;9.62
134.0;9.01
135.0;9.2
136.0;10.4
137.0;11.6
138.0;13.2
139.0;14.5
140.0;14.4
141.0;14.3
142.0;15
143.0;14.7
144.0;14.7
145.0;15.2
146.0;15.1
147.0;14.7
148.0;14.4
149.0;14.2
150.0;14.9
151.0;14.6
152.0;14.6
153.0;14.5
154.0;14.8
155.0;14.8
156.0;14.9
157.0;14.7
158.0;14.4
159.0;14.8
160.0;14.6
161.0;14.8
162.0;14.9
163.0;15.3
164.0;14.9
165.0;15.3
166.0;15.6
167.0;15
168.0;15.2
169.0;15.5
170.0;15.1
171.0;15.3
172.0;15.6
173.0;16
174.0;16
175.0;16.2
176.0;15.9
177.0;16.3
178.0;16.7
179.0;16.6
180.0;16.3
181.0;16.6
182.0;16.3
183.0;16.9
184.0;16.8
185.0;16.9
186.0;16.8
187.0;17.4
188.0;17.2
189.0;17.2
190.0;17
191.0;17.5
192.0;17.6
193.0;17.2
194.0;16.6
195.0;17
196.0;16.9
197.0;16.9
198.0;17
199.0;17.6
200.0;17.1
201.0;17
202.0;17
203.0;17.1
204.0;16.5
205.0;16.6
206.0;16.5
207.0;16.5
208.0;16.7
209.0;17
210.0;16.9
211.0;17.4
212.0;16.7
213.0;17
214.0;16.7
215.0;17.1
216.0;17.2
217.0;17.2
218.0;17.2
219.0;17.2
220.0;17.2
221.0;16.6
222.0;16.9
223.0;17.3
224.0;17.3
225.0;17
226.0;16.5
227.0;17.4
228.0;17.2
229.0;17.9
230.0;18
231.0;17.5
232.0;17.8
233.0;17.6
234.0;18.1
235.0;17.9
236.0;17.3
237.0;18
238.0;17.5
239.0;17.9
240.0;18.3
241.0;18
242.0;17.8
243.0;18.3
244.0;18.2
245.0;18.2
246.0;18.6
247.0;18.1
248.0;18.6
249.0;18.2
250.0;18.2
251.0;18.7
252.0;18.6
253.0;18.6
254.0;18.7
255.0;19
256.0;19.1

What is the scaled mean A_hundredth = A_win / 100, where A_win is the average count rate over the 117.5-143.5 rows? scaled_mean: 0.140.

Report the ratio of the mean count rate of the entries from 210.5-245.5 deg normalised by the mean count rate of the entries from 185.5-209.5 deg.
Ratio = 1.03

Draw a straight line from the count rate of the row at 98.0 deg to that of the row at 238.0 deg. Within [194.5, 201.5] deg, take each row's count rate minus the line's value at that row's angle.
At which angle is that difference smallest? 197.0 deg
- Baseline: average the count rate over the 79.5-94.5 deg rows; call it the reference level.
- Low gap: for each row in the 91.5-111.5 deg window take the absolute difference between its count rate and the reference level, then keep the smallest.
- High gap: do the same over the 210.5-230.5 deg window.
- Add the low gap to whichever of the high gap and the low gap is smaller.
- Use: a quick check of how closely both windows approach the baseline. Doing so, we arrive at 0.11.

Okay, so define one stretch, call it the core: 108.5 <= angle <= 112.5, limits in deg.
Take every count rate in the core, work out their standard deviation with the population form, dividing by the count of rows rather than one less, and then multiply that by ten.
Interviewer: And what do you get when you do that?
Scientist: 1.5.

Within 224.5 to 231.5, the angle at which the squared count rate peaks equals 230.0 deg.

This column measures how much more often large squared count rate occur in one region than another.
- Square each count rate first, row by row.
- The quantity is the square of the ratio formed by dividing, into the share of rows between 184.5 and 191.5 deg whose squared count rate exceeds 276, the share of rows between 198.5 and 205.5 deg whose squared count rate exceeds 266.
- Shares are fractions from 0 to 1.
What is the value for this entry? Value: 1.00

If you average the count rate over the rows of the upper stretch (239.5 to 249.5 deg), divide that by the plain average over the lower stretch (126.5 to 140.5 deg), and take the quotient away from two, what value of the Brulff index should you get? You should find 0.5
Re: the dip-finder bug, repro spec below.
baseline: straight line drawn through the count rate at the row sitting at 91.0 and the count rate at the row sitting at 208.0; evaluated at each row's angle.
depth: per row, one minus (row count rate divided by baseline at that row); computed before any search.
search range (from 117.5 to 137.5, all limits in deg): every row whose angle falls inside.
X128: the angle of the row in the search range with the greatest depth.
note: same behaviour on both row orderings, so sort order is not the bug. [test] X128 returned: 134.0 deg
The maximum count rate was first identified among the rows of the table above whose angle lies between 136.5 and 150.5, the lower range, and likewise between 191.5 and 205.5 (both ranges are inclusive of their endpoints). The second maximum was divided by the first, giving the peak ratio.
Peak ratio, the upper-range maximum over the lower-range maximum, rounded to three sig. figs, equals 1.16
